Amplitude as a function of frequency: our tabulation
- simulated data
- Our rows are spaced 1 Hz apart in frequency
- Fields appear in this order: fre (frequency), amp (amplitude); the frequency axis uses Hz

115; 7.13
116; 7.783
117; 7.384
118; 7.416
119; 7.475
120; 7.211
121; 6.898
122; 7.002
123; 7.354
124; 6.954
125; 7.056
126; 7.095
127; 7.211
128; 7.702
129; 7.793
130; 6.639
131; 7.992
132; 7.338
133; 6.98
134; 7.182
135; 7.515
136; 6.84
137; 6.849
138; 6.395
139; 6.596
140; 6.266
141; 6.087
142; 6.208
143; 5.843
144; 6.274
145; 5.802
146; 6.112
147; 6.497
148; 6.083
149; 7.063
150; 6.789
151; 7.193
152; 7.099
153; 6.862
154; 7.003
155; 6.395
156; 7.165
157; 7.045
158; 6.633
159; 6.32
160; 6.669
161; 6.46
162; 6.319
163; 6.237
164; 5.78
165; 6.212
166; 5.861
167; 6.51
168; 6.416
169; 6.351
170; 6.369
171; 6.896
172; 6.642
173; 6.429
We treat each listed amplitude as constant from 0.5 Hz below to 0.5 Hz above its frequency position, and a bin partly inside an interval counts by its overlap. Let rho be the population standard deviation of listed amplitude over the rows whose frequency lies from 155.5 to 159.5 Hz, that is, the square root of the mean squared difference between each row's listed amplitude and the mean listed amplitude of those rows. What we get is 0.34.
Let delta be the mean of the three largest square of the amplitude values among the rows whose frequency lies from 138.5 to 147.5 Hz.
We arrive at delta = 42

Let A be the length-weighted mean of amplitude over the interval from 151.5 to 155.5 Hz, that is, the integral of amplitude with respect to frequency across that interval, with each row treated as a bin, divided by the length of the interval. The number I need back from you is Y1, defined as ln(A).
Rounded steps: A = 6.8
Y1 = 1.92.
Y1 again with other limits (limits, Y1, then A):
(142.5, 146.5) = 1.79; 6.0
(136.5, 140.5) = 1.88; 6.5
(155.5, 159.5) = 1.92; 6.8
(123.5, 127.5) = 1.96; 7.1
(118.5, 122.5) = 1.97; 7.1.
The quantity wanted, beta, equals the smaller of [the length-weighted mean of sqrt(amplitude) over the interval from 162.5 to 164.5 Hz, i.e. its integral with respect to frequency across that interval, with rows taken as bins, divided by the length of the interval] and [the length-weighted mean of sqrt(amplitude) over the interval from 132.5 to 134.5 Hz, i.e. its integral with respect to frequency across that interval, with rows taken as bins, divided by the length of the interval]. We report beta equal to 2.451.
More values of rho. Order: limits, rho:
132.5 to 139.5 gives 0.34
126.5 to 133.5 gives 0.45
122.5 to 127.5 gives 0.14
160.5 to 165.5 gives 0.23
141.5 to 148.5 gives 0.22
